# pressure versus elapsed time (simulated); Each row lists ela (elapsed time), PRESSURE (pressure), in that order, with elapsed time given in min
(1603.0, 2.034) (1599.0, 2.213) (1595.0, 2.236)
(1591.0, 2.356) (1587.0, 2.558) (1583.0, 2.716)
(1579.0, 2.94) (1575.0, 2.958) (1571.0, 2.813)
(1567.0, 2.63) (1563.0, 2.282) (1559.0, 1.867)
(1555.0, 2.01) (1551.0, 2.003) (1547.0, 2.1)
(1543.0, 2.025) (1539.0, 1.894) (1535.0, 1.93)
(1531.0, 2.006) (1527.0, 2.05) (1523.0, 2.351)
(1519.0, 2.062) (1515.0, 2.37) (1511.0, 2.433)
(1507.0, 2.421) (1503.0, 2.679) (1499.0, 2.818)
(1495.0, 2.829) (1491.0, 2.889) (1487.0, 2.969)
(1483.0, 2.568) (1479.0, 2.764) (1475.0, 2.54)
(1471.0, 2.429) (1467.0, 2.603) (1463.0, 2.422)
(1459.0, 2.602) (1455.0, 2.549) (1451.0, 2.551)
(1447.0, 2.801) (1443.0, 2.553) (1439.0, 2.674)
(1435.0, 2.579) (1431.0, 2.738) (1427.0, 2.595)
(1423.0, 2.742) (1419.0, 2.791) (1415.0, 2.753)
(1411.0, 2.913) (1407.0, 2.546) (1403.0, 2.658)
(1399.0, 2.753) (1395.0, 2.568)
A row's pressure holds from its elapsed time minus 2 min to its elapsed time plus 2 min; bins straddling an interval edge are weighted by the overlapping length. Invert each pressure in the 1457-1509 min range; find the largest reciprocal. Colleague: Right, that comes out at 0.41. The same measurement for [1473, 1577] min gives 0.54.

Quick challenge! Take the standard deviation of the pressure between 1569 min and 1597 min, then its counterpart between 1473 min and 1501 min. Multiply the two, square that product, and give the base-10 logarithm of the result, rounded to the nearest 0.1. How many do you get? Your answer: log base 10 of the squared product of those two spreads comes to -2.8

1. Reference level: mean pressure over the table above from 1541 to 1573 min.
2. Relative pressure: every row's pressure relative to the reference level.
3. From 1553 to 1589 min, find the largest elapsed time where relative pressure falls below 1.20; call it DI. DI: 1587.0 min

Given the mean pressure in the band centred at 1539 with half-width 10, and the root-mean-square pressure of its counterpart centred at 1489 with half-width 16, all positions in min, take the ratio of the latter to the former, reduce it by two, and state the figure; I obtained -0.61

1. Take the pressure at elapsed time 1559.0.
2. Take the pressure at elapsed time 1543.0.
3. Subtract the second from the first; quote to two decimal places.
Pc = -0.16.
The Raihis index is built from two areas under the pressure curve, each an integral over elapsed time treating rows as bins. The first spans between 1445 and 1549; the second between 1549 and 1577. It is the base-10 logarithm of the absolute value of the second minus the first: 2.28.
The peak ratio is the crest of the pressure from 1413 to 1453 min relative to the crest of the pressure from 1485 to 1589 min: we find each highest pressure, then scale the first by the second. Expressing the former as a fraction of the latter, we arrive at 0.94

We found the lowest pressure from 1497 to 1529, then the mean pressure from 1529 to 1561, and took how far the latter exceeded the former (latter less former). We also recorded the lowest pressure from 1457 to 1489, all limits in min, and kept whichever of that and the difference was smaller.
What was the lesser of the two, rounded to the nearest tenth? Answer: -0.1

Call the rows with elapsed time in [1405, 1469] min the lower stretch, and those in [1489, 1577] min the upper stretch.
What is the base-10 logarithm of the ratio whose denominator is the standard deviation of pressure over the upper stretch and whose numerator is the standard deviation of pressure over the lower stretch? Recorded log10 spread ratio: -0.46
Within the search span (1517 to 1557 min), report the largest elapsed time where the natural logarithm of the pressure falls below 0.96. 1555.0 min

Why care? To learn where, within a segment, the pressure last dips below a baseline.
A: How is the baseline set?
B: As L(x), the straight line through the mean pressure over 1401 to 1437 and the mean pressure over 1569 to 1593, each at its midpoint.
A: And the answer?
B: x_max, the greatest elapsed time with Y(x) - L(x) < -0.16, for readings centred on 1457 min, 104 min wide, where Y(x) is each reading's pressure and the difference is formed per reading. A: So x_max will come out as 1507.0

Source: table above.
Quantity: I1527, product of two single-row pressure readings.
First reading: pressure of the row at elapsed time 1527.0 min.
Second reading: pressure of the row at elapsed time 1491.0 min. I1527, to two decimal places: 5.92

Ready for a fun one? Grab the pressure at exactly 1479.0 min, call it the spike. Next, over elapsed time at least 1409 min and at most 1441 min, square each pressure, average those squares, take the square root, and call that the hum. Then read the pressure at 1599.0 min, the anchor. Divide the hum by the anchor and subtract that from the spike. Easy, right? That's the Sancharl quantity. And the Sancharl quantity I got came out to 1.53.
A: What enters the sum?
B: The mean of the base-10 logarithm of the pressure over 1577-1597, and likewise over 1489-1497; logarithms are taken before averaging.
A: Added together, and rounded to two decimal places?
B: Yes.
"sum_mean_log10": 0.86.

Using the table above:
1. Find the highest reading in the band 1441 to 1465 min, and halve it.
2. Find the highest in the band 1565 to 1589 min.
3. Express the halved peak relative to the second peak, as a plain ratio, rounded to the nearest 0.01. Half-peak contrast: 0.47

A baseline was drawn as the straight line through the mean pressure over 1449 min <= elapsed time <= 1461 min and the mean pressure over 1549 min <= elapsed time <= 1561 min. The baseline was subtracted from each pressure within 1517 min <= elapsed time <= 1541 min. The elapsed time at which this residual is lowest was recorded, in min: 1539.0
